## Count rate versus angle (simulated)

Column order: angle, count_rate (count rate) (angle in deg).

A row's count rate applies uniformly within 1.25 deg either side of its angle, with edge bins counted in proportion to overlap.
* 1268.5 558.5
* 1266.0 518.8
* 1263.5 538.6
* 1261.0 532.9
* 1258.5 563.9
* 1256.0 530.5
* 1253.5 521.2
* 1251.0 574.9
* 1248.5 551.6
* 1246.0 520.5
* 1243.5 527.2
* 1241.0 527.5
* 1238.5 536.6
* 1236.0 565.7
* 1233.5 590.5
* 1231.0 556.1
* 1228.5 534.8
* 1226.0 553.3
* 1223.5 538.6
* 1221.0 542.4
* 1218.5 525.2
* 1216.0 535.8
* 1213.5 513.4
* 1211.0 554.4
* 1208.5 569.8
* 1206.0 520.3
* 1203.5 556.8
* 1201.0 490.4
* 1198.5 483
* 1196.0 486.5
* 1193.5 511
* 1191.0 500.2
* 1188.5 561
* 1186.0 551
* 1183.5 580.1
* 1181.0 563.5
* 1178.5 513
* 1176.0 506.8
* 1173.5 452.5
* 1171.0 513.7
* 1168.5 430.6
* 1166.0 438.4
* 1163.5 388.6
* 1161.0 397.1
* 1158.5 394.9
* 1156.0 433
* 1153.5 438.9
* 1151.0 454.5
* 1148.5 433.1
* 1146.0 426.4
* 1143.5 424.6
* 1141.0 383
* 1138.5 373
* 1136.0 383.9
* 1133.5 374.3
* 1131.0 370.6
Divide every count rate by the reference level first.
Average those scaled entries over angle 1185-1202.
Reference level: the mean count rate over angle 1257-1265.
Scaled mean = 0.94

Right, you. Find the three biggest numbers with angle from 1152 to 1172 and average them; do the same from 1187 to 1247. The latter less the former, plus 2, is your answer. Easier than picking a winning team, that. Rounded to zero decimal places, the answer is 114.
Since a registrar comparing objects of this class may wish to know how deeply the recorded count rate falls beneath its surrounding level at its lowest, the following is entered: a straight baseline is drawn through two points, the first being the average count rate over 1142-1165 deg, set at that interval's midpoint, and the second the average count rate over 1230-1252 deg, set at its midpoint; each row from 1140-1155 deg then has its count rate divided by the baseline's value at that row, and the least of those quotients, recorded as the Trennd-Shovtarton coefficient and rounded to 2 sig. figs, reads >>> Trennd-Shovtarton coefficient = 0.95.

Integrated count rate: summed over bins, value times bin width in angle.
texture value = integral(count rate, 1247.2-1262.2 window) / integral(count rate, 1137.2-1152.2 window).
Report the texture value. 1.31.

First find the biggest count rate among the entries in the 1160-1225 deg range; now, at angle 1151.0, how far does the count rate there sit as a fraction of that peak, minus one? -0.22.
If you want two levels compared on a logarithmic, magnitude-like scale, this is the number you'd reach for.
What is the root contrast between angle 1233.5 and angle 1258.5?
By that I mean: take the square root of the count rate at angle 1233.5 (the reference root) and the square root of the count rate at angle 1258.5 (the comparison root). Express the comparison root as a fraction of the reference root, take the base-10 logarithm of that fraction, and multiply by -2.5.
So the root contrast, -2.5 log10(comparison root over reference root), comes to 0.025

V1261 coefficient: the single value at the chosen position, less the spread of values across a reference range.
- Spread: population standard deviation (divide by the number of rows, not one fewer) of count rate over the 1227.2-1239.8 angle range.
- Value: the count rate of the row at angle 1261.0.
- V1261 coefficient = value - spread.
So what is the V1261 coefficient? 512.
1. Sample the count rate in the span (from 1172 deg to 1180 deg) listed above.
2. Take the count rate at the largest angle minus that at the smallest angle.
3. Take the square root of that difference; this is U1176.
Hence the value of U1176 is 7.8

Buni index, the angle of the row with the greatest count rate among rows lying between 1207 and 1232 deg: 1208.5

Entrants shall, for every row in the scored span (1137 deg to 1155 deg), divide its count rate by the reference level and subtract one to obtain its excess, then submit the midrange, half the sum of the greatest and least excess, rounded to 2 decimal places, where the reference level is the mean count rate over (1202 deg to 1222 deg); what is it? -0.23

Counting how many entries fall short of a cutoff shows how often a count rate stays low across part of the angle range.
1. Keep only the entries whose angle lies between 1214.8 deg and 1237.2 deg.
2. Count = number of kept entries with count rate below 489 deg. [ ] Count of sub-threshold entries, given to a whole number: 0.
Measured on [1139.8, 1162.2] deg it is 9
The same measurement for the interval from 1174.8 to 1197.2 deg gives 1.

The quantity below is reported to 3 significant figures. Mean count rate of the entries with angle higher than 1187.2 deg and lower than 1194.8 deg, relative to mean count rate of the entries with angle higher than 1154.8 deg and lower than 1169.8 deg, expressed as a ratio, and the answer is 1.27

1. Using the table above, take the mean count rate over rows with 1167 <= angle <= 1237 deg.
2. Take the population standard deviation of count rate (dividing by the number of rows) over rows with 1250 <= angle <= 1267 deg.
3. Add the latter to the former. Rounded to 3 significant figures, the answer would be 548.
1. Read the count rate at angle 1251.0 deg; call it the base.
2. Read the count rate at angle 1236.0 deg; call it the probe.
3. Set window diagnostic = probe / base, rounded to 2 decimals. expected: 0.98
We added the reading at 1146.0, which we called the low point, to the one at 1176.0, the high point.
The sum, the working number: 933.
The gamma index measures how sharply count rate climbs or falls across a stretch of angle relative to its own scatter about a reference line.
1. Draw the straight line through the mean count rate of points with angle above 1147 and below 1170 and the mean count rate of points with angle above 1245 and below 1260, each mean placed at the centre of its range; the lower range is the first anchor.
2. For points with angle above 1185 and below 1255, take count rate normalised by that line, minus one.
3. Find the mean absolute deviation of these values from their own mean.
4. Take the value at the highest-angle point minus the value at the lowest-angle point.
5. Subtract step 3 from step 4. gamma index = -0.29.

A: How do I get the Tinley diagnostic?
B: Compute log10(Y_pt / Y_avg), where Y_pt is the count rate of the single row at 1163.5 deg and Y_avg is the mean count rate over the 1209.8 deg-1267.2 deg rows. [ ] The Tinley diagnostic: -0.14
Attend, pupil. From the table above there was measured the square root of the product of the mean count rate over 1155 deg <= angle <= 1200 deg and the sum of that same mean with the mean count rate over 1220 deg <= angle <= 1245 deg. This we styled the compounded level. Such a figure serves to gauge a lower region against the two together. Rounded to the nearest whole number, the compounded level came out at 706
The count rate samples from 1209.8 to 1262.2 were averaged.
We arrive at 543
